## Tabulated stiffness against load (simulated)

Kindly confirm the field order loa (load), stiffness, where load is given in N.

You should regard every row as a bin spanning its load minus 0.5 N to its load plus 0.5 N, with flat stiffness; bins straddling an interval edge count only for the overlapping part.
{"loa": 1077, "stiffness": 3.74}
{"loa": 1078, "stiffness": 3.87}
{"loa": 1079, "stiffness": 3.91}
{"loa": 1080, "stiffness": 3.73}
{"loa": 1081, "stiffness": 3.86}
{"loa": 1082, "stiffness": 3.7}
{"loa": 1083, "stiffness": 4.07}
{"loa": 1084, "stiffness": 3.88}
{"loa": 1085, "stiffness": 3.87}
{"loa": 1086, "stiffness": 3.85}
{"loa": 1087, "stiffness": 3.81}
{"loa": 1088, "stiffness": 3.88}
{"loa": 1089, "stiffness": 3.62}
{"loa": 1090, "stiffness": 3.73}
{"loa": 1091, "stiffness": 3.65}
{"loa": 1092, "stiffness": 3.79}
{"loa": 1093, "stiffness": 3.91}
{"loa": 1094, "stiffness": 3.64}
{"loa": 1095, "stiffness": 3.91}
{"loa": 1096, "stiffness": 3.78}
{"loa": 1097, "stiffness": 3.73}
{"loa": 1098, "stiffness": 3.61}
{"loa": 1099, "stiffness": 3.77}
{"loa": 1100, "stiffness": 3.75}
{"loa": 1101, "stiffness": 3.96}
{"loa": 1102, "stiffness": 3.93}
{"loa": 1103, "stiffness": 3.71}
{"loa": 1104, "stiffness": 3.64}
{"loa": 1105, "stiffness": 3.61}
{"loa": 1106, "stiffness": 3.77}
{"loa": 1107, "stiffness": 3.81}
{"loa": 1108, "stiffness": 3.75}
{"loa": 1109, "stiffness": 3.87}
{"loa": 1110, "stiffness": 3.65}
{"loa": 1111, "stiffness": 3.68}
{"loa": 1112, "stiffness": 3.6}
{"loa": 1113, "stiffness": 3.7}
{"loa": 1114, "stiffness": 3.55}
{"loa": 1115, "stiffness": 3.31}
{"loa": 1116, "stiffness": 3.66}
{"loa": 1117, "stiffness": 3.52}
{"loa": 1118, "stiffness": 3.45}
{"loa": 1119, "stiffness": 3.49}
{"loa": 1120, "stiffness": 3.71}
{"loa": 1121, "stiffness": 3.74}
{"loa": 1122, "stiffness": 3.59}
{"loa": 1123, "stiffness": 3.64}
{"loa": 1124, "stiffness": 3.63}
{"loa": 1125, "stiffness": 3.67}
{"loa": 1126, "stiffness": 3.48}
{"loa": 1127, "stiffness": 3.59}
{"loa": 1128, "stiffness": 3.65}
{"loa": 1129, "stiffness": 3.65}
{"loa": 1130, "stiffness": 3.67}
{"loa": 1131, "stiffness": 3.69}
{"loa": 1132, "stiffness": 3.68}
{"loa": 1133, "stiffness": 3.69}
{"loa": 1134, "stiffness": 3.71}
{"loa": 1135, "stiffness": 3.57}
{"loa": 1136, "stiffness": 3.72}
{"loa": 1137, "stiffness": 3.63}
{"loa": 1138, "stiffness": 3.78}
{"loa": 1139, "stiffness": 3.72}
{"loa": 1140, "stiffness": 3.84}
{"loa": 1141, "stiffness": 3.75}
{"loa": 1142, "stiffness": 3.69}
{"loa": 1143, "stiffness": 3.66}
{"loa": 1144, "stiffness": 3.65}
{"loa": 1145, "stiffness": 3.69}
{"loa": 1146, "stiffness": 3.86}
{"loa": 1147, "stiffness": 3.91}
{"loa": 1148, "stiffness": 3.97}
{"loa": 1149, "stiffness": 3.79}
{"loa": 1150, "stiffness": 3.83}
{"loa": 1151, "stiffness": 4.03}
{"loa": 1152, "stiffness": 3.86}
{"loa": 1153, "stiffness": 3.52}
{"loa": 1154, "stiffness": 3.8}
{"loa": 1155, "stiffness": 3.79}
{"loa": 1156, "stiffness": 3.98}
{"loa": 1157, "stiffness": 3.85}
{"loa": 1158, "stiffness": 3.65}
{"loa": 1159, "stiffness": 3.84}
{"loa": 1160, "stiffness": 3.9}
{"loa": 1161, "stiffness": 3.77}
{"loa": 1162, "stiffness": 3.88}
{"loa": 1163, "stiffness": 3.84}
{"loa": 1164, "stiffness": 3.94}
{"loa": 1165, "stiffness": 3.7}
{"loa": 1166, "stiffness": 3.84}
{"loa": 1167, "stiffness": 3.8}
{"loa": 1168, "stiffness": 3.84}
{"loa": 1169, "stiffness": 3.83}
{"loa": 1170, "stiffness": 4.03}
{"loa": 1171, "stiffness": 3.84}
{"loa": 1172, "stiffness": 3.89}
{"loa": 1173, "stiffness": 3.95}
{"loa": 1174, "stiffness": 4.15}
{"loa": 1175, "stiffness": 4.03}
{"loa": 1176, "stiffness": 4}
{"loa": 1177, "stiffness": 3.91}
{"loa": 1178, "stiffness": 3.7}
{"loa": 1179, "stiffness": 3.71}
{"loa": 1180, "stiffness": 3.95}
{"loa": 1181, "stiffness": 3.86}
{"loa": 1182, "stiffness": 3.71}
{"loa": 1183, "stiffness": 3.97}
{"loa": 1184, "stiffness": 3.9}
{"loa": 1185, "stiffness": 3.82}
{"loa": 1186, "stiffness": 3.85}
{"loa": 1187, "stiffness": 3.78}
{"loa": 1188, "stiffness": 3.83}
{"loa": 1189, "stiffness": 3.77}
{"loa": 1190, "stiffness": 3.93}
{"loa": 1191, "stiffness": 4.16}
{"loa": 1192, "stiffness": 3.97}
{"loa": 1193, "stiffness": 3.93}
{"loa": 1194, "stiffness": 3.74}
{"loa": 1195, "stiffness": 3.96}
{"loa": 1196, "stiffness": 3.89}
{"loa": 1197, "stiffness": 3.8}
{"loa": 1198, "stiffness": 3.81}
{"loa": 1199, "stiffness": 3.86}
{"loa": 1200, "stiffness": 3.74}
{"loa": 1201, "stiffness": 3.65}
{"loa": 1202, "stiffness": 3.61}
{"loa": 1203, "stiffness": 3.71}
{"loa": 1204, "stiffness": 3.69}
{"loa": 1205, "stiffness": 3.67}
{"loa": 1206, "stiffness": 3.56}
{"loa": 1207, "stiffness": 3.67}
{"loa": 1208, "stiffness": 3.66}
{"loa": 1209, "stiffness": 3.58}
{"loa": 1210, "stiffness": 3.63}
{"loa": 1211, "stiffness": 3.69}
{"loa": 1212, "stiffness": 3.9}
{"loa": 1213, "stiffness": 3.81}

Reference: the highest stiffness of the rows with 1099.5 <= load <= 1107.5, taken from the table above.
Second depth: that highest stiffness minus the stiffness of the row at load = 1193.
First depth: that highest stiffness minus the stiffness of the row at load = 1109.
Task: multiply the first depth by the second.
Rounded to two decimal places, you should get 0.00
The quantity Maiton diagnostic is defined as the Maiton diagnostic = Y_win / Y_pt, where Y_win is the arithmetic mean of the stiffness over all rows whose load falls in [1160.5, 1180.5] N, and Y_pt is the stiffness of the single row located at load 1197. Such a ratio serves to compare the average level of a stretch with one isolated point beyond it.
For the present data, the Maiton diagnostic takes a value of 1.02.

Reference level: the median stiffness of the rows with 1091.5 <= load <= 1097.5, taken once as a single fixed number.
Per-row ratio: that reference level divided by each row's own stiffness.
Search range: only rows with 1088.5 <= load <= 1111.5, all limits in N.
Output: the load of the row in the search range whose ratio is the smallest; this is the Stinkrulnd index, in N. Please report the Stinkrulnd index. 1101 N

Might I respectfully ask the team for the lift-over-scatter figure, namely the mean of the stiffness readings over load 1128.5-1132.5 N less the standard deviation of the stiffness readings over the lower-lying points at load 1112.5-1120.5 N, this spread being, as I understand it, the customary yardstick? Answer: 3.54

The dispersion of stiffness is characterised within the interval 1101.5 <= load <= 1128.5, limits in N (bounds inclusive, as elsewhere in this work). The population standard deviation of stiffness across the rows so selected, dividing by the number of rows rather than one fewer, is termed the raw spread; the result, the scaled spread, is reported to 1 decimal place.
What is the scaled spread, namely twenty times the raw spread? 2.6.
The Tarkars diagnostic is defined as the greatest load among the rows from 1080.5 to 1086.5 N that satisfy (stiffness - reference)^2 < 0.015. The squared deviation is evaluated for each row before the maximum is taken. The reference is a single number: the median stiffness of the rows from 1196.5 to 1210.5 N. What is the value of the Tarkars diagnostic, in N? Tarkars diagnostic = 1082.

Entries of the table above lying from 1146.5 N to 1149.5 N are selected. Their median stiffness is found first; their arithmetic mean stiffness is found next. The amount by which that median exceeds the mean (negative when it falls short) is 0.020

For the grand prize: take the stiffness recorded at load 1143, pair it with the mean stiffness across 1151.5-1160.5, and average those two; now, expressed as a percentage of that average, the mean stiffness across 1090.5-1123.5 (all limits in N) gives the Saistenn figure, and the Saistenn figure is 99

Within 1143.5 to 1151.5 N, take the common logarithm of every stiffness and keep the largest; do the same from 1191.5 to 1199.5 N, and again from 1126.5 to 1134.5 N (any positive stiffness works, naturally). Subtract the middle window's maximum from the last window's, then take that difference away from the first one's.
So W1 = 0.635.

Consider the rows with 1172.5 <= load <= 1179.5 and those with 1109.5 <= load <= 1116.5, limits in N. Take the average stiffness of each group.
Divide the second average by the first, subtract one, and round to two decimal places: -0.08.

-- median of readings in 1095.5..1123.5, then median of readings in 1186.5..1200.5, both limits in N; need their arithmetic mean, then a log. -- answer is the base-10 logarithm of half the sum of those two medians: 0.576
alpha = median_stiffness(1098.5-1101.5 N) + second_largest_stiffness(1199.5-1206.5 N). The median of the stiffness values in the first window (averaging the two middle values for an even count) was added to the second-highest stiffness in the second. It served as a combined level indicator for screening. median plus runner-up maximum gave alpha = 7.48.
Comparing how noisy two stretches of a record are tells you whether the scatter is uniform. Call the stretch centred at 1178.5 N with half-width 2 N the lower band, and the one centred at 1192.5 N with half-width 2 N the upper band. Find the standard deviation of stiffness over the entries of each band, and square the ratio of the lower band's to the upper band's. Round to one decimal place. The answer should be 0.6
